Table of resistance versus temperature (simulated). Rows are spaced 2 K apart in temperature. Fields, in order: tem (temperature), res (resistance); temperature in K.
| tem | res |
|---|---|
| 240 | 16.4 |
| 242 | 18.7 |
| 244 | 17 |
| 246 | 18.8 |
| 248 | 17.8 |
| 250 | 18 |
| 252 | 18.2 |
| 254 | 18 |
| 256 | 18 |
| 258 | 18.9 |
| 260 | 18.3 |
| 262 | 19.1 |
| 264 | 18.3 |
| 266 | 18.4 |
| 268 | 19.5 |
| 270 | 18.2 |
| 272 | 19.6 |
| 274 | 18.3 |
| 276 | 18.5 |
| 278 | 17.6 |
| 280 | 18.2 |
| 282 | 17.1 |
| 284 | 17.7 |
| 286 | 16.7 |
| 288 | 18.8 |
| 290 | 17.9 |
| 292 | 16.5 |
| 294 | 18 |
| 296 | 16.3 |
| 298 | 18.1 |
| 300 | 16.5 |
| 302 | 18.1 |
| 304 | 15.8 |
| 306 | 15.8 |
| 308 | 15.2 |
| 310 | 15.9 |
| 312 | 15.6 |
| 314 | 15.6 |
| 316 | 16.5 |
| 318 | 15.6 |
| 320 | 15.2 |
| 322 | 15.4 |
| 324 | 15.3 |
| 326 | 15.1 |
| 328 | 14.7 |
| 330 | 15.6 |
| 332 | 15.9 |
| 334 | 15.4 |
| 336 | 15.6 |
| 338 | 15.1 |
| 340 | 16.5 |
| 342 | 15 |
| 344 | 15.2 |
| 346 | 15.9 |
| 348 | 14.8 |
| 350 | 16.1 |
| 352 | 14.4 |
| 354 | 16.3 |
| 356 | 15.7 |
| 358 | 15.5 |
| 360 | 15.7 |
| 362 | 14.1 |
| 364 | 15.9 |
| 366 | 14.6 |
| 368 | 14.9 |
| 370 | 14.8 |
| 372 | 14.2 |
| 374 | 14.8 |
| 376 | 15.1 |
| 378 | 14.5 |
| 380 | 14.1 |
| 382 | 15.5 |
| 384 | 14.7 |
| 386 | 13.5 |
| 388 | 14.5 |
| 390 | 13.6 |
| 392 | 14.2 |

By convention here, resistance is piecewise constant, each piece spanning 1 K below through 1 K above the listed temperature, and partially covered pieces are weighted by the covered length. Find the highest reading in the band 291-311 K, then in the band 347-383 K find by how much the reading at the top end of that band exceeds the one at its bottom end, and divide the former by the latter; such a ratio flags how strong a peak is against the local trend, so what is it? 26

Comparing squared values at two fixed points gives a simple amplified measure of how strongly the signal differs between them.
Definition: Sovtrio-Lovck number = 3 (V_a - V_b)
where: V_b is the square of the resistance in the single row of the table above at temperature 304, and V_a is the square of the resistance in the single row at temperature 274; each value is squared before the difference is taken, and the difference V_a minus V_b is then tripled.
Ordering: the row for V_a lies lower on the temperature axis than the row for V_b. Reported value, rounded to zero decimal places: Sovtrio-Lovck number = 256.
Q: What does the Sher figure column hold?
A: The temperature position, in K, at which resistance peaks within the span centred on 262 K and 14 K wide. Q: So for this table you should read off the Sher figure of 268 K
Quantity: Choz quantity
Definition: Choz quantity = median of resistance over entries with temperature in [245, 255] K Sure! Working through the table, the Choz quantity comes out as 18.0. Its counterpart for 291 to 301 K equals 16.5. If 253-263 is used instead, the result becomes 18.3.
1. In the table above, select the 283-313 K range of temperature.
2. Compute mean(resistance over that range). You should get 17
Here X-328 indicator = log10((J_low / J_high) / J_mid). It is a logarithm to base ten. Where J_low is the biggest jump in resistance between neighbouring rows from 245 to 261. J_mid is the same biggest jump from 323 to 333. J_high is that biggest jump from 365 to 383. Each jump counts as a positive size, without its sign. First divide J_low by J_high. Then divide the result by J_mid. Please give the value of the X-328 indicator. -0.10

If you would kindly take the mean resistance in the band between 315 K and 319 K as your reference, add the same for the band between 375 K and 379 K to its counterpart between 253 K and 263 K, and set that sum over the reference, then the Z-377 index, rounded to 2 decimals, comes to 2.07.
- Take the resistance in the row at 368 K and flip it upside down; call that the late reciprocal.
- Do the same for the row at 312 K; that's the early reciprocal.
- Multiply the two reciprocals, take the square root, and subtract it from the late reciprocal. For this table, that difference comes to 0.0015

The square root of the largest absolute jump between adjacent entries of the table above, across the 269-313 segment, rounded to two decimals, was 1.52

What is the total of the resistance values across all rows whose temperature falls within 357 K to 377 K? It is 150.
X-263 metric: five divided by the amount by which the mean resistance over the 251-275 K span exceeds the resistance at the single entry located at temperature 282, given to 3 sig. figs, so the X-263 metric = 3.41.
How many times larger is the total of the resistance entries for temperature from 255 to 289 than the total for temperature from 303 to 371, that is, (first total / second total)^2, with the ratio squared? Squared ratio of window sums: 0.35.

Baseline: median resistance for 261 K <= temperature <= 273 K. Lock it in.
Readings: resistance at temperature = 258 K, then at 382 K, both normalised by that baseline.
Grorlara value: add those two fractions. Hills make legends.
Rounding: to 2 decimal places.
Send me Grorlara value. 1.83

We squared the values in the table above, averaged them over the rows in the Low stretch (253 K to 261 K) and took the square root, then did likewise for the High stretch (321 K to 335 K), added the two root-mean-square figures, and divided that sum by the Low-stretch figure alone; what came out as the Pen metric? 1.84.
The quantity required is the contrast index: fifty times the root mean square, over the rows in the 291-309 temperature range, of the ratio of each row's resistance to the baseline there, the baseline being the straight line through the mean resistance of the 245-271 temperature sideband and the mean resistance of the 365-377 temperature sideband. 49.0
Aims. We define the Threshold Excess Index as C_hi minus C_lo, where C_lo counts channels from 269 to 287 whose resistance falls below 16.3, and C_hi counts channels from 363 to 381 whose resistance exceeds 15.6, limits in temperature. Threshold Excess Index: 1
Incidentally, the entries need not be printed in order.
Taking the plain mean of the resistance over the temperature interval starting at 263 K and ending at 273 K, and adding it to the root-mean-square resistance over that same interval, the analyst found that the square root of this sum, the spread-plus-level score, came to 6.1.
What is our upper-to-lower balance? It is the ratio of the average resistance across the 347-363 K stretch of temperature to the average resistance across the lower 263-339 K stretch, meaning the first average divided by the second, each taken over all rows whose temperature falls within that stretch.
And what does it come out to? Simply 0.91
